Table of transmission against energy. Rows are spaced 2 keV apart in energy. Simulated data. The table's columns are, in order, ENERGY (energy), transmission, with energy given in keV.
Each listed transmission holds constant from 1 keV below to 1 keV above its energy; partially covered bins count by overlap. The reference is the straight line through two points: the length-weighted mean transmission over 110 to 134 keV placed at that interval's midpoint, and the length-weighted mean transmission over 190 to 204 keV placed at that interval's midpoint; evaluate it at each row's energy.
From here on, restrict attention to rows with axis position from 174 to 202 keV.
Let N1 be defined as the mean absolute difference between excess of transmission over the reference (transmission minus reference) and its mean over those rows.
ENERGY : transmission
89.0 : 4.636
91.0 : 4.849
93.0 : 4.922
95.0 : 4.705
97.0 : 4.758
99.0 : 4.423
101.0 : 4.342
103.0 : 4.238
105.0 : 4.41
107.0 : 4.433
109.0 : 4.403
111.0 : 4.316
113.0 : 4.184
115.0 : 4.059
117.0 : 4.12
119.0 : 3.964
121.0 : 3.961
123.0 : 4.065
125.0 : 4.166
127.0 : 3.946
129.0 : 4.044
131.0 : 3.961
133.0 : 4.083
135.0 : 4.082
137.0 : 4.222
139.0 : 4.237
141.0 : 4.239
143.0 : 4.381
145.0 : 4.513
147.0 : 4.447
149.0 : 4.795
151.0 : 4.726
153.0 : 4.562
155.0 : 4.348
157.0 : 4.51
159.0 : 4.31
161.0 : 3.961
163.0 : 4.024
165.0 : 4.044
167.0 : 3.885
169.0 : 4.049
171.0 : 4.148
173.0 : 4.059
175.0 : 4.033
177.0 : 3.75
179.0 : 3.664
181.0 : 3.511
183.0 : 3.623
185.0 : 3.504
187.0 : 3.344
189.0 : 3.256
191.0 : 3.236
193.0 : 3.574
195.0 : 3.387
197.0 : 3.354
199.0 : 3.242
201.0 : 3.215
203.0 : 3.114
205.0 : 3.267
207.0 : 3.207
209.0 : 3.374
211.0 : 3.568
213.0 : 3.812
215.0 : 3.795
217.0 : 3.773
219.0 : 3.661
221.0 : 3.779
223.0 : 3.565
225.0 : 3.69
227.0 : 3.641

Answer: 0.131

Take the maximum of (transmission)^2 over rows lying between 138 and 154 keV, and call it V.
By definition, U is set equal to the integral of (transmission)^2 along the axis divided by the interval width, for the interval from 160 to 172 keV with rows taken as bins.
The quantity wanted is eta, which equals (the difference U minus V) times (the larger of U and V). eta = -157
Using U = 16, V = 23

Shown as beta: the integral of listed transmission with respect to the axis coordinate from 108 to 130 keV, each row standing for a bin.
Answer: 90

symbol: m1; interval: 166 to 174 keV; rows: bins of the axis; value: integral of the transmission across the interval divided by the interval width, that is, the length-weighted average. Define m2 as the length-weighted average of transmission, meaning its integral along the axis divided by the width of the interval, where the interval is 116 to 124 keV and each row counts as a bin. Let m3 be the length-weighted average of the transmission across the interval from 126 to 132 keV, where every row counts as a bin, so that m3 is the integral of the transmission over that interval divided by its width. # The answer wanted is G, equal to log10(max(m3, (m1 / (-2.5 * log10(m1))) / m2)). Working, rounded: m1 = 4.0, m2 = 4.03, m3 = 4.0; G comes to 0.600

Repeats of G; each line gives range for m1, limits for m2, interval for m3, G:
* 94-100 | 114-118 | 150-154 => 0.667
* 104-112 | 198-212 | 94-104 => 0.653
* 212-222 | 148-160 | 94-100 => 0.665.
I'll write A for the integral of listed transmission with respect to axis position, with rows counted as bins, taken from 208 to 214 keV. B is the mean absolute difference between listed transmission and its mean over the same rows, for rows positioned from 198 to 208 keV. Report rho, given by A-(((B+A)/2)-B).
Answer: 11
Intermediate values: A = 22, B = 0.039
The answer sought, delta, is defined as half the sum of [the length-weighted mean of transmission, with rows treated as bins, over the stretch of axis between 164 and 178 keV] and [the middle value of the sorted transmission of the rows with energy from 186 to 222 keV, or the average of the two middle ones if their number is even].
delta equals 3.7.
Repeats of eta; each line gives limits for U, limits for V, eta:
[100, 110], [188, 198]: 120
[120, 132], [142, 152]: -156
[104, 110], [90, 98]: -115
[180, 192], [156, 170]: -176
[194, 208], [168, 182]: -114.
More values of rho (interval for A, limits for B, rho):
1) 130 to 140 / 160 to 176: 21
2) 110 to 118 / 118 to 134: 17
